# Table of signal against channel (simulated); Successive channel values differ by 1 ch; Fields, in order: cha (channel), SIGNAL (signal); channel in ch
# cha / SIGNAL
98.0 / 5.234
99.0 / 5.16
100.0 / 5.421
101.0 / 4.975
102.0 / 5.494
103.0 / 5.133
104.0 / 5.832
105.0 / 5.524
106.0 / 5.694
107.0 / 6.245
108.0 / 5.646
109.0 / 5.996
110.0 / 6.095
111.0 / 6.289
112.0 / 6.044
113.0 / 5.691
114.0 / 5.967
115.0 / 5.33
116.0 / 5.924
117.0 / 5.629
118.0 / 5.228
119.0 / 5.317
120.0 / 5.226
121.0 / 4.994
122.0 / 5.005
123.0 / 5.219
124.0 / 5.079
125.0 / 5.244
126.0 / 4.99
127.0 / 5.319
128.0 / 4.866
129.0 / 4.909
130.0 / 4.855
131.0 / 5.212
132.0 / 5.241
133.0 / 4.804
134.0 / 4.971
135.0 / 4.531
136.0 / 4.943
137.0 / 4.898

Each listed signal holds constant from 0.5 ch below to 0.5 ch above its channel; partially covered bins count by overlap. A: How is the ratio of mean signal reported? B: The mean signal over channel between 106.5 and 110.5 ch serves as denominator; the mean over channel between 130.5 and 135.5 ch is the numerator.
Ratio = 0.83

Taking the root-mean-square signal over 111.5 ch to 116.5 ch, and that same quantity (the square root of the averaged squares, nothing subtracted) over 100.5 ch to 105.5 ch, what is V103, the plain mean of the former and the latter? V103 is 5.60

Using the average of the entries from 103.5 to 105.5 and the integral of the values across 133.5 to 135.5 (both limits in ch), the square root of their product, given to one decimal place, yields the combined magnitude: 7.3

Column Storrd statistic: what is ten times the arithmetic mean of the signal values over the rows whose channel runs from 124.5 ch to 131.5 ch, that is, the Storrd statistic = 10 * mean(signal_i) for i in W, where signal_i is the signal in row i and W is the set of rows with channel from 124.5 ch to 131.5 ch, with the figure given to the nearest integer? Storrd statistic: 51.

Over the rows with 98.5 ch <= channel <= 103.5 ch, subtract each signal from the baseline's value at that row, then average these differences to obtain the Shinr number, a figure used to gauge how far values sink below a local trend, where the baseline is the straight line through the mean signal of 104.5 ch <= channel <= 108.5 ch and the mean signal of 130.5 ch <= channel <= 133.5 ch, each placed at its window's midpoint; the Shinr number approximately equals 0.69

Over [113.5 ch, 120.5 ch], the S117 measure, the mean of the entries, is 5.5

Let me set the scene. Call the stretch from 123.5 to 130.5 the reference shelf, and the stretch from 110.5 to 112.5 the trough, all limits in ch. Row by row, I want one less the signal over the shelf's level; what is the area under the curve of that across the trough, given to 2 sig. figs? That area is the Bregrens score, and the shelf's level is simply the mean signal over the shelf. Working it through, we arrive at -0.45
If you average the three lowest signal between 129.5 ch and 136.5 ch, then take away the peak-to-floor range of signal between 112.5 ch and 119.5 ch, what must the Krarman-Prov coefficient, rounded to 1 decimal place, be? 4.0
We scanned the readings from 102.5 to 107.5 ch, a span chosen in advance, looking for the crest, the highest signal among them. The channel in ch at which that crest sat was 107.0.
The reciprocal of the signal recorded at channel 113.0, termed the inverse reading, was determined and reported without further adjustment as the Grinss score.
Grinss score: 0.176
